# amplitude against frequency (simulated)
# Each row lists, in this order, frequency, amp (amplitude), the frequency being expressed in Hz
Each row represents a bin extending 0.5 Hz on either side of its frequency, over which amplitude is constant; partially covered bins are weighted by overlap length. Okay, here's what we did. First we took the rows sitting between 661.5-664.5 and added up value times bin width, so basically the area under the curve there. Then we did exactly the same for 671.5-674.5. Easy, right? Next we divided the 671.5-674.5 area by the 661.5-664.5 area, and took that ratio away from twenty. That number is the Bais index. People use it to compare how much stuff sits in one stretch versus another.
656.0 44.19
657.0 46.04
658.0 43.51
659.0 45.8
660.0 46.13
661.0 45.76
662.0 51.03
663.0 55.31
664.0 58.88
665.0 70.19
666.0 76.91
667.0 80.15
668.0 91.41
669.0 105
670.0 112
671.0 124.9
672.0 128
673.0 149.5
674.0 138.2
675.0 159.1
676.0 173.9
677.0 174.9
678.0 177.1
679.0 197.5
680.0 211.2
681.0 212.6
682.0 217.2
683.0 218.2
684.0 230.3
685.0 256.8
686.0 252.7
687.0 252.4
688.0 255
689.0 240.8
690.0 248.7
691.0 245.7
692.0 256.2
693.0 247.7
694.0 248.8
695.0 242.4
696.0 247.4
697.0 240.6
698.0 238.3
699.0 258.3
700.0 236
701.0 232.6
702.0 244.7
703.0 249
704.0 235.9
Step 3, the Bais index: 17.5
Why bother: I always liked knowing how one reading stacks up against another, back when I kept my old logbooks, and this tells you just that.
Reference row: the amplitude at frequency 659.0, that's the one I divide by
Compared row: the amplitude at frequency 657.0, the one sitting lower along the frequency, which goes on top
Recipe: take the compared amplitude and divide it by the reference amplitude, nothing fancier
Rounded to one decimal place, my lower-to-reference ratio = 1.0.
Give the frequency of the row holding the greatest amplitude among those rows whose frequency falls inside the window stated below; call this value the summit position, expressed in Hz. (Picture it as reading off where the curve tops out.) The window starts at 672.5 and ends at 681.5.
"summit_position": 681.0 Hz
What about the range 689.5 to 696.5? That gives 692.0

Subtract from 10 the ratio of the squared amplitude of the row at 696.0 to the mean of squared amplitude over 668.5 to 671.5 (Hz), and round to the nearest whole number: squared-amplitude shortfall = 5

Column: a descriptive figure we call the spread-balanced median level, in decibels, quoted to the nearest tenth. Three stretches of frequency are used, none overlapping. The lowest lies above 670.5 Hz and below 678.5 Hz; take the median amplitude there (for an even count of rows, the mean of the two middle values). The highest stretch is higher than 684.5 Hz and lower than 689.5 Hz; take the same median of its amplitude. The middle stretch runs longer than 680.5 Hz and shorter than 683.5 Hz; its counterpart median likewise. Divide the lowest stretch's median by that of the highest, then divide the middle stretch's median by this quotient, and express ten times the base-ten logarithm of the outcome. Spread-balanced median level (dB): 25.5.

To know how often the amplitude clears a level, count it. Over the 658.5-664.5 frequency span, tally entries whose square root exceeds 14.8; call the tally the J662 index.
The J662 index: 0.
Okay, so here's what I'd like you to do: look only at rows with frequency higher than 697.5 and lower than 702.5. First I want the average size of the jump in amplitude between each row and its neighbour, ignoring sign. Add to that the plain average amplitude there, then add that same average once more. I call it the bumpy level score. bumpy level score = 498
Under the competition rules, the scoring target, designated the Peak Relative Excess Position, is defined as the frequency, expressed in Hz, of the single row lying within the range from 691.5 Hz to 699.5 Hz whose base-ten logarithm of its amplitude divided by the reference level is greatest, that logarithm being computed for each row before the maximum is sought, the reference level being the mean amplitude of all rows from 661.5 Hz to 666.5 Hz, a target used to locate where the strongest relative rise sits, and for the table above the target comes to 699.0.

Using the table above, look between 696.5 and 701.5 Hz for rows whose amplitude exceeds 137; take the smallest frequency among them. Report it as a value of 697.0 Hz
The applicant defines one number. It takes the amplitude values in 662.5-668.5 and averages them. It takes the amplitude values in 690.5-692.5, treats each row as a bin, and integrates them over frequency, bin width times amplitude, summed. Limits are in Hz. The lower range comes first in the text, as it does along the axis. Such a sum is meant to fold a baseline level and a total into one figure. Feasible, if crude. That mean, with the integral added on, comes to 574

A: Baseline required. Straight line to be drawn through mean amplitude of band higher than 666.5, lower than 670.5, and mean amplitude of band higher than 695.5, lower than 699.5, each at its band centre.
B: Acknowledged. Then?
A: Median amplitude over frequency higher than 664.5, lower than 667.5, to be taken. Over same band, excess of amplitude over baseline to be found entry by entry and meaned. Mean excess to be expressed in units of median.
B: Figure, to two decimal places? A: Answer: -0.11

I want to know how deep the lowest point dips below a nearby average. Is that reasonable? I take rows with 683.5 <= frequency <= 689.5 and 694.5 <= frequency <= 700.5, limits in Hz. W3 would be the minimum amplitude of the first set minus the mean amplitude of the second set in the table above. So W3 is -14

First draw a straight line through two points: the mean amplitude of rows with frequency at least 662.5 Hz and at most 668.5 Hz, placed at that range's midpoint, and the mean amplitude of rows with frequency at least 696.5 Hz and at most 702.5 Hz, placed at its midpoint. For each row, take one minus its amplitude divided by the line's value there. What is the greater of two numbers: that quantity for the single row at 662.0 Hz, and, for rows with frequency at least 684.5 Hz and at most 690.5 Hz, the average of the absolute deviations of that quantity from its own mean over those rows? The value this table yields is 0.073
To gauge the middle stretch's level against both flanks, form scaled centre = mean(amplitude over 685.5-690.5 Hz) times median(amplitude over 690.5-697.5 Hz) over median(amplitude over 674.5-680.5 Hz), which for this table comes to 351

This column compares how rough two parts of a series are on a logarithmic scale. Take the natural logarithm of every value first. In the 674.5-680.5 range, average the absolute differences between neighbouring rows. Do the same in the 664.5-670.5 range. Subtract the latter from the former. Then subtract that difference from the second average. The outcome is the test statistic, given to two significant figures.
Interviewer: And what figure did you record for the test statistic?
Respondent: 0.13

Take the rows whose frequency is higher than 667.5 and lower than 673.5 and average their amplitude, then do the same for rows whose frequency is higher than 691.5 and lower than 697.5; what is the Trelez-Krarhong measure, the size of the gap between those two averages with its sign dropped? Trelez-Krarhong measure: 129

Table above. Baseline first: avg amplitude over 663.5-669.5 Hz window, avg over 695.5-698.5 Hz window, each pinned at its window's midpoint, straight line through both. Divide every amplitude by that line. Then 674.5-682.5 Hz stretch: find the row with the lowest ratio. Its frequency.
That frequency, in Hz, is 678.0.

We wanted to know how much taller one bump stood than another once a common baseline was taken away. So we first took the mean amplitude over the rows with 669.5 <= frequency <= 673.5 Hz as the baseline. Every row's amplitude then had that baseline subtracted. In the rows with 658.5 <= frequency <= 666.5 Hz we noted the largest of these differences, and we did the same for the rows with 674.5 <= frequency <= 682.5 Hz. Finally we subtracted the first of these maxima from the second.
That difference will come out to 140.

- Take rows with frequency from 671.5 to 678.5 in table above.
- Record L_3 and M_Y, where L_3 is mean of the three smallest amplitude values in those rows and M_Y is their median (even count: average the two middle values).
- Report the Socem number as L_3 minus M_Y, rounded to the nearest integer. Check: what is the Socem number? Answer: -21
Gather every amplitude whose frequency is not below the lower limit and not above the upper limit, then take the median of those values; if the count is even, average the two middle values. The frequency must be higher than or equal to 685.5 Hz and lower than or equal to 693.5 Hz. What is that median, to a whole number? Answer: 251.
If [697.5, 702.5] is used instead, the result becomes 238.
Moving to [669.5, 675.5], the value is 133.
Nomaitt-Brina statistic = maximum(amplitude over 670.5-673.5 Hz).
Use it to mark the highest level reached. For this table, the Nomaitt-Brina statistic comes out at 149.5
